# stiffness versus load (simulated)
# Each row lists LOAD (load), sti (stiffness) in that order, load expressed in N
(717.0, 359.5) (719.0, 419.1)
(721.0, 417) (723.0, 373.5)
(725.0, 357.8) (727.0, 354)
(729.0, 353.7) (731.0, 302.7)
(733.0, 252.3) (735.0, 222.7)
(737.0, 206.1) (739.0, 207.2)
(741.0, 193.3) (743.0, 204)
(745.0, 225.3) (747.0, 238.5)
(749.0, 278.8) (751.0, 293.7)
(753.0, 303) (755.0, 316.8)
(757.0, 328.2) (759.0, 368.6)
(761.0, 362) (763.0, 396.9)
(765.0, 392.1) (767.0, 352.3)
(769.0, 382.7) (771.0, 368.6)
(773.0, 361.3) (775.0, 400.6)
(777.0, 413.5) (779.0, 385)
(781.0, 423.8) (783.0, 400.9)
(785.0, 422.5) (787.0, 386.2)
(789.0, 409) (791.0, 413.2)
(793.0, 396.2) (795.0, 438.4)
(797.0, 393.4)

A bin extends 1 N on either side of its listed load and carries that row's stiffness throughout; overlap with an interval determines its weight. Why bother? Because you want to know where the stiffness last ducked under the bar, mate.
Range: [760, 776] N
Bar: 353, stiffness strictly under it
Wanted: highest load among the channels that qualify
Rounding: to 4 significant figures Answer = 767.0 N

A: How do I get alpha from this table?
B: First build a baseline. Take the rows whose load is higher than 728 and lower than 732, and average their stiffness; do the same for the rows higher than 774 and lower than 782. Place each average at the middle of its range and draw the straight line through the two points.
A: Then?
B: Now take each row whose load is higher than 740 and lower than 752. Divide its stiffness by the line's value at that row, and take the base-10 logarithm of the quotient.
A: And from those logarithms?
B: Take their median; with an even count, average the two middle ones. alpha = -0.18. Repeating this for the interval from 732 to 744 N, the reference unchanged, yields -0.22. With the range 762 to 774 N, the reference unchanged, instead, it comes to -0.02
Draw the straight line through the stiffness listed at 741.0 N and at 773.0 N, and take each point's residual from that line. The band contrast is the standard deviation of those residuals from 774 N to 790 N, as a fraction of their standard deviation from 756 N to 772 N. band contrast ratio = 1.13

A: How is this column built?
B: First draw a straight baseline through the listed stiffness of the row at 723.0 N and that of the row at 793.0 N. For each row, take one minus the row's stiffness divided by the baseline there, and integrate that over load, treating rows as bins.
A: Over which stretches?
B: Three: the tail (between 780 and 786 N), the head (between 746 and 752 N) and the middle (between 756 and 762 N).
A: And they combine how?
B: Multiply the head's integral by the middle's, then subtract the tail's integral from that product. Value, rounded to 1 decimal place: 1.2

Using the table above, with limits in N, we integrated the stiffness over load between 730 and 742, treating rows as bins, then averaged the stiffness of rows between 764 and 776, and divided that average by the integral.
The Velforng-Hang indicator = 0.136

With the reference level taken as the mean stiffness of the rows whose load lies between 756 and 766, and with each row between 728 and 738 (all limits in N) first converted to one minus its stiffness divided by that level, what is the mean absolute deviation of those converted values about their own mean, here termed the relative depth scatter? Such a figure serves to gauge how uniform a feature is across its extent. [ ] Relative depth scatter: 0.13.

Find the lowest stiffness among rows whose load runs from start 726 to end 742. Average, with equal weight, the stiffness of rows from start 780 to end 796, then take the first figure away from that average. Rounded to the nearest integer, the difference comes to 218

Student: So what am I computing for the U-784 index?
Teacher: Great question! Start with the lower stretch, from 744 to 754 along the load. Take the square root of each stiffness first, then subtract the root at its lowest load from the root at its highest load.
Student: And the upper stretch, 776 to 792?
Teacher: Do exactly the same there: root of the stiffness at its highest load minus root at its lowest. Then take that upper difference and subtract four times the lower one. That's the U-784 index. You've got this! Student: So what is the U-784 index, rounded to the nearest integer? -10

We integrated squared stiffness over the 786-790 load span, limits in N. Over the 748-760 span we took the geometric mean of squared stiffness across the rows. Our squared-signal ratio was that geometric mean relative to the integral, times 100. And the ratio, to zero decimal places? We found 16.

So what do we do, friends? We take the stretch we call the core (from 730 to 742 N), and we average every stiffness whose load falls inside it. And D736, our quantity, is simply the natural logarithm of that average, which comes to 5.44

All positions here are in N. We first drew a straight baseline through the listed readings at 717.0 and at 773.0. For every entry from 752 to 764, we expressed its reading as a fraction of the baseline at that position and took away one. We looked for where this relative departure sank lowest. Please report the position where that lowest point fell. 753.0 N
